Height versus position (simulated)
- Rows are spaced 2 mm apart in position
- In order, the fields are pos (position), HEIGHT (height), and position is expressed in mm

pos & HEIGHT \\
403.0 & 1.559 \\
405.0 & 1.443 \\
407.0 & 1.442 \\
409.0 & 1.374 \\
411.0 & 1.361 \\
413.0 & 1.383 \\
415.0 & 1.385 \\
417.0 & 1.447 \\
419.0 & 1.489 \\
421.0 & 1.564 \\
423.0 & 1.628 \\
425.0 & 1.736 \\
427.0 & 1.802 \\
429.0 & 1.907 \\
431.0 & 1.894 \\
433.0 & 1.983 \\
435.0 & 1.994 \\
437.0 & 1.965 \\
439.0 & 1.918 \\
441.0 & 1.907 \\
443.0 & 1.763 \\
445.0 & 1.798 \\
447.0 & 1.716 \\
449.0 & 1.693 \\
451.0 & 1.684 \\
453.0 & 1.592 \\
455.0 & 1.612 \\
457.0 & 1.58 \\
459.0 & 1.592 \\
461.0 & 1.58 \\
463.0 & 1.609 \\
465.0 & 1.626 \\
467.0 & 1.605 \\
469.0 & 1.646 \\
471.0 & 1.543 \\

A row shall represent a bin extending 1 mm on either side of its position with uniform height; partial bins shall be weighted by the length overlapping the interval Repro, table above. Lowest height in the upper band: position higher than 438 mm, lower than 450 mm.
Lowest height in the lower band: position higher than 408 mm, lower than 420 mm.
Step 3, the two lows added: 3.05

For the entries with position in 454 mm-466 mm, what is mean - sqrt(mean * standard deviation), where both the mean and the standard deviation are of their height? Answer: 1.43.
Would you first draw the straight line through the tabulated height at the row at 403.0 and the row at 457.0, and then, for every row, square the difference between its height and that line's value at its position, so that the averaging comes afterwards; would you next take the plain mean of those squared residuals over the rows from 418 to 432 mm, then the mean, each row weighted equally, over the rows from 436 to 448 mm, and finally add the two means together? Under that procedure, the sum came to 0.13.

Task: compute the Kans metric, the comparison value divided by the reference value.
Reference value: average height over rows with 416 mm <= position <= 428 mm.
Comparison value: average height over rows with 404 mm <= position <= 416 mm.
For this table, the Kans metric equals 0.87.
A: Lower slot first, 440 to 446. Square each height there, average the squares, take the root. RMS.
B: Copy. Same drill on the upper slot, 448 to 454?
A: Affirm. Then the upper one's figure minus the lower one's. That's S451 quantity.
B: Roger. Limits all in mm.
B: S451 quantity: -0.17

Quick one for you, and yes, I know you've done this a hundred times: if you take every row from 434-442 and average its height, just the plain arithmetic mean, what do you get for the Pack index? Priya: 1.95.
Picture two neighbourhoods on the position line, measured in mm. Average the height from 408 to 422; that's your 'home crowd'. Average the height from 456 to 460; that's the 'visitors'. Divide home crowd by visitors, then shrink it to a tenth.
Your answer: 0.090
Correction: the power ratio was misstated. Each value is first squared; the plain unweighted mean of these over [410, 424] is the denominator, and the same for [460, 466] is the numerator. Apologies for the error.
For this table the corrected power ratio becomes 1.2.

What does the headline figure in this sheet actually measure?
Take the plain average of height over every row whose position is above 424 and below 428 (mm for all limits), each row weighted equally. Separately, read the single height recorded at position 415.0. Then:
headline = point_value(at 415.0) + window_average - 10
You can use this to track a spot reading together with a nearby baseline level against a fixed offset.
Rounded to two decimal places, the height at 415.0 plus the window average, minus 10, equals -6.85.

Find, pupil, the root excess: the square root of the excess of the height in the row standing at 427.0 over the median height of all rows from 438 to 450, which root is 0.15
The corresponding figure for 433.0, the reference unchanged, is 0.45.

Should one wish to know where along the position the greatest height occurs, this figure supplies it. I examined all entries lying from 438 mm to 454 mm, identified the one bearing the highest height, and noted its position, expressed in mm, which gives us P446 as 439.0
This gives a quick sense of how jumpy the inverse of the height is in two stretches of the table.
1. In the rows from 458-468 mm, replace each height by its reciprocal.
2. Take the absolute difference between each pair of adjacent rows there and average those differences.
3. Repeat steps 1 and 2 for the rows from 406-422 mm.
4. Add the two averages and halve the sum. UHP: 0.014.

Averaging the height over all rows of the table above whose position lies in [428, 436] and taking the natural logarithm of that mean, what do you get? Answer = 0.67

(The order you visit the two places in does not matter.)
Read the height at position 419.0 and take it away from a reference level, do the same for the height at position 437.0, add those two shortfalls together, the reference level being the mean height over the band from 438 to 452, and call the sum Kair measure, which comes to 0.1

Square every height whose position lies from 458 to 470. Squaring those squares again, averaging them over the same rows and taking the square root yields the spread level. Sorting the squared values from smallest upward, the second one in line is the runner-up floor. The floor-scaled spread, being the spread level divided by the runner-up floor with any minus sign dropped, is 1.02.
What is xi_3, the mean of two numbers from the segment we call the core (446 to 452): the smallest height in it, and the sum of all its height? 3.4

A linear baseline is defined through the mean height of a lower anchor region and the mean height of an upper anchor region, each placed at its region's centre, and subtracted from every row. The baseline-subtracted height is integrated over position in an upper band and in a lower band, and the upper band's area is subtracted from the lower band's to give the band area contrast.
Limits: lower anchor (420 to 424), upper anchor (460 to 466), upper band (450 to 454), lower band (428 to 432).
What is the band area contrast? 1.1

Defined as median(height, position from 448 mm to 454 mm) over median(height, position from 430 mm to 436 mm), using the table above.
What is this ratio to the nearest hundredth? 0.85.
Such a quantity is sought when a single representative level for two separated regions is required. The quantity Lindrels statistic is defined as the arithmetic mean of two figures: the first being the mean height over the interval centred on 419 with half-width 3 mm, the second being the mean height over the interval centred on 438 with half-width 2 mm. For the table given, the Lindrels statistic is 1.72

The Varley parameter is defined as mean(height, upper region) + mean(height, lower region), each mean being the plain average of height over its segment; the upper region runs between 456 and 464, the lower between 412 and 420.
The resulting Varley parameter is 3.02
